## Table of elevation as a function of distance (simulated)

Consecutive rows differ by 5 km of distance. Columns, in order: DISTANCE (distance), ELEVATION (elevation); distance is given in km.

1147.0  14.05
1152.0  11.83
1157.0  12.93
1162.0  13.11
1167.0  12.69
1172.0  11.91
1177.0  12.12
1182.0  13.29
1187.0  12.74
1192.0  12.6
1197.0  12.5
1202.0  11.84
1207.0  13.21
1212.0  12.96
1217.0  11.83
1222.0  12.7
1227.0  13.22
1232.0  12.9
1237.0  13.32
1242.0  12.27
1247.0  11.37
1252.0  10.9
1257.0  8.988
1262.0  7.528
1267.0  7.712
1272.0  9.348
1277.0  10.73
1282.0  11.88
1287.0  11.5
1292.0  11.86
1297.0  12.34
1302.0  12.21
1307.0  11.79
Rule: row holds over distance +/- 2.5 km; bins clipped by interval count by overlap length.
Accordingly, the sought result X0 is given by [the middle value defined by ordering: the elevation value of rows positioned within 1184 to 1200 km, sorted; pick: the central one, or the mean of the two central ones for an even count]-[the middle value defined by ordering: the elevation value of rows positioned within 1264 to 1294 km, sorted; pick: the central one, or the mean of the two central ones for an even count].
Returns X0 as 1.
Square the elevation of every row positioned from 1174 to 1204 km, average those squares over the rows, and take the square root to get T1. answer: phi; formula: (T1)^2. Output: 157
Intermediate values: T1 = 12.5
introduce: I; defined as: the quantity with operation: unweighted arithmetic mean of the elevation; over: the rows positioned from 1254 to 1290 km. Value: 9.7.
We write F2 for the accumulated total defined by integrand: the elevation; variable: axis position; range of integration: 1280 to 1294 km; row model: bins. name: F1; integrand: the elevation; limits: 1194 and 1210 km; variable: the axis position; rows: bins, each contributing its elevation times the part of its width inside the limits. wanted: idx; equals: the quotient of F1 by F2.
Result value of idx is 1.22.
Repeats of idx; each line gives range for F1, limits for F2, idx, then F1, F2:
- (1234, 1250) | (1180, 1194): 1.09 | 197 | 180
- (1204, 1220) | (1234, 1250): 1.03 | 202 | 197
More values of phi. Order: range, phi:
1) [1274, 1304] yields 138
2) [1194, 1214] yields 160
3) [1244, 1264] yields 96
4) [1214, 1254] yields 152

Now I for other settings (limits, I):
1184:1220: 12.5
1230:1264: 11.0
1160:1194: 12.6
